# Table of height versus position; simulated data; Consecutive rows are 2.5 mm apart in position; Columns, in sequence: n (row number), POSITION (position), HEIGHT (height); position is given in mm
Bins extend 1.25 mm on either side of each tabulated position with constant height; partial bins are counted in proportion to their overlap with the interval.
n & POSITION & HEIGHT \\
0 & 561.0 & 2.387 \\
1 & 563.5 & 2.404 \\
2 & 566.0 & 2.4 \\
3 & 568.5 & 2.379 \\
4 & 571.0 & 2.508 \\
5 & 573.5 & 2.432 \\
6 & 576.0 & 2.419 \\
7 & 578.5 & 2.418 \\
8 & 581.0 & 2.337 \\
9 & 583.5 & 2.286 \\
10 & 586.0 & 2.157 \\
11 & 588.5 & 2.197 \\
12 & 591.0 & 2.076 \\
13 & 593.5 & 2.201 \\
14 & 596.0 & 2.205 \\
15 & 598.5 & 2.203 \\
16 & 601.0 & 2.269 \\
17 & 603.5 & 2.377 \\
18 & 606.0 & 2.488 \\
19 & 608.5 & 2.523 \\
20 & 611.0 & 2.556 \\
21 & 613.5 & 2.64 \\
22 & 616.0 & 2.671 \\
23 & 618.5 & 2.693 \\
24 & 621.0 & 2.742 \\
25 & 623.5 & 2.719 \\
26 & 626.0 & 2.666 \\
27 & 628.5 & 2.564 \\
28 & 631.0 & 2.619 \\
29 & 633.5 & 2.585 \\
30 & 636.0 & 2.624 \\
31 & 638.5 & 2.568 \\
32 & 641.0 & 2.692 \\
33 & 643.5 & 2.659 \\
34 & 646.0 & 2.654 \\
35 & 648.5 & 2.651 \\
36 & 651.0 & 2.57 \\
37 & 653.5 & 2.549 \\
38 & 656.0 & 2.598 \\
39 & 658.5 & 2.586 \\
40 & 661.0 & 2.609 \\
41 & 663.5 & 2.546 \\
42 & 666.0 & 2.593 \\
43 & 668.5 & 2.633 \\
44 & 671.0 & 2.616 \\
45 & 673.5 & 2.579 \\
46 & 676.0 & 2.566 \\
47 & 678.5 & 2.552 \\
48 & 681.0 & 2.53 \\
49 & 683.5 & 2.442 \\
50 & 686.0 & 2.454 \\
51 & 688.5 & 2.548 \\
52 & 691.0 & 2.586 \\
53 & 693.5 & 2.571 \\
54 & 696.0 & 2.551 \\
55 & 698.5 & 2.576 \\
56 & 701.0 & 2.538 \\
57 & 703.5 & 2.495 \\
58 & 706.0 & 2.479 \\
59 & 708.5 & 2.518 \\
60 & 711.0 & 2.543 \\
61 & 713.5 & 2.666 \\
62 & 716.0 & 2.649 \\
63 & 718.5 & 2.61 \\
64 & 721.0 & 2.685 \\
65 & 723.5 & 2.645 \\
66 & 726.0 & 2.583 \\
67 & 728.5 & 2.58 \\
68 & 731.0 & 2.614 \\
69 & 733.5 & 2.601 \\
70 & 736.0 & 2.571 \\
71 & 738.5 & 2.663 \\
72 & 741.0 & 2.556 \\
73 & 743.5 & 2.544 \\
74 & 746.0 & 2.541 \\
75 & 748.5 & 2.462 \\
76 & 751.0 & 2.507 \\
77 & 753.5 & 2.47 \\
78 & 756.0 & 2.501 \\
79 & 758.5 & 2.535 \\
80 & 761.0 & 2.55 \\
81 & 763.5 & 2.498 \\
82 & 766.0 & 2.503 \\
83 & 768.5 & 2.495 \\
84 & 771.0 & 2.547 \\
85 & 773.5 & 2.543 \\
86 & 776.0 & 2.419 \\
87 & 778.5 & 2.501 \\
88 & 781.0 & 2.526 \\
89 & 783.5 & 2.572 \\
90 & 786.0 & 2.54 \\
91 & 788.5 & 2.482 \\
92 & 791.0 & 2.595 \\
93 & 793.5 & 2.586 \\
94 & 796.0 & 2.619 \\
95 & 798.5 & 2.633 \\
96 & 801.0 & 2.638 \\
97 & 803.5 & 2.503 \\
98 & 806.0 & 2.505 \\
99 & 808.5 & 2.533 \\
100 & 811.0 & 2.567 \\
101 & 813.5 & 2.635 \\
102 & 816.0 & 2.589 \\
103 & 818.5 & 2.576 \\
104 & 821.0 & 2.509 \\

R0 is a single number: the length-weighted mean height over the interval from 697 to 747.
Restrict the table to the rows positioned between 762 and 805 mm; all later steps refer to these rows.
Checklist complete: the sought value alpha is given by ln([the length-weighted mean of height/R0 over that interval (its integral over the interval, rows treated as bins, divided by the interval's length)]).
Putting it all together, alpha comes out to -0.016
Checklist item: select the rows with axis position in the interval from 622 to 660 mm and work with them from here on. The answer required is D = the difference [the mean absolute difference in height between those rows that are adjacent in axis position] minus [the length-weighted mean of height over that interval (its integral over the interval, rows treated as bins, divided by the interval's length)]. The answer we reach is -2.57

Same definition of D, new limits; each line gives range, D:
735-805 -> -2.49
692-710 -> -2.50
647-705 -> -2.53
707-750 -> -2.54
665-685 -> -2.53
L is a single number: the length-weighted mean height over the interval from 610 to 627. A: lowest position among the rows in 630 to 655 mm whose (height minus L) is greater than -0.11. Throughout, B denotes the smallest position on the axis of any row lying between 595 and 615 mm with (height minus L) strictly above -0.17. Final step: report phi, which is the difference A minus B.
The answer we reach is 22.5 mm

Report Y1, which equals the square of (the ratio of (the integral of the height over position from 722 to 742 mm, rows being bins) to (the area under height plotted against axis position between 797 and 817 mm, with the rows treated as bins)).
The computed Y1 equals 1.02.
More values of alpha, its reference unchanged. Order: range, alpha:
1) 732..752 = -0.010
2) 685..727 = -0.005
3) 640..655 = 0.017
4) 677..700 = -0.019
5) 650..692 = -0.008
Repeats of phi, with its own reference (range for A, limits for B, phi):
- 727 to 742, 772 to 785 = -45.0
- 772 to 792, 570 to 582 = 212.5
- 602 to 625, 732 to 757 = -120.0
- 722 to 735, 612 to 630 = 110.0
